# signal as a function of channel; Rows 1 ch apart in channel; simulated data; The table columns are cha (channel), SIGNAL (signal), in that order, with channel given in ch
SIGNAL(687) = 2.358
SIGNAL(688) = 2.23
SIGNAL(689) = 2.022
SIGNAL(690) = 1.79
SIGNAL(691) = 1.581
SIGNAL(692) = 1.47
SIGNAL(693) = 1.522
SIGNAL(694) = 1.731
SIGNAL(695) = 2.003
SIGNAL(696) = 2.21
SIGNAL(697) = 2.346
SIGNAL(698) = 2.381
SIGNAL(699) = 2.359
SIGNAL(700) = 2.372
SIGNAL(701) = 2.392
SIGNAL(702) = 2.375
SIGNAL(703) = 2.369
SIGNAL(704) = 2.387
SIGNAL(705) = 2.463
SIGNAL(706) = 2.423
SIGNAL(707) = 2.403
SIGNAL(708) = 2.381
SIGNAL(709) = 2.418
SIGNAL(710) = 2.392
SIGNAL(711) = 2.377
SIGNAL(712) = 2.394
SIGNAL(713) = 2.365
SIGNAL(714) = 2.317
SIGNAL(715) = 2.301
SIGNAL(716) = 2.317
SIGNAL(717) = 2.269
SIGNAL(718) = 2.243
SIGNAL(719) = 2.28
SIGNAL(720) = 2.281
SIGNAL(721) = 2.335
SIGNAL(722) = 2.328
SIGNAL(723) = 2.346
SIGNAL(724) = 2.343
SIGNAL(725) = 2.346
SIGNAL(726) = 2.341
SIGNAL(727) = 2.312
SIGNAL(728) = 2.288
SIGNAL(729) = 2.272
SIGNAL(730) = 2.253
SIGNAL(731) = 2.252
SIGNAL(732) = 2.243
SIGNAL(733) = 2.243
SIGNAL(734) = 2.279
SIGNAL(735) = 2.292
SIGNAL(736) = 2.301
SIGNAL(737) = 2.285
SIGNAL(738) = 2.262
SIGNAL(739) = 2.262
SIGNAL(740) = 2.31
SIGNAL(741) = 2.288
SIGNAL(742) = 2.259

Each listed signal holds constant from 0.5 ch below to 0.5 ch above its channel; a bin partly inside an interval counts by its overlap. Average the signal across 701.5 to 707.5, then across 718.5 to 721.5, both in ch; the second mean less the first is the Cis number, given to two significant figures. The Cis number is -0.10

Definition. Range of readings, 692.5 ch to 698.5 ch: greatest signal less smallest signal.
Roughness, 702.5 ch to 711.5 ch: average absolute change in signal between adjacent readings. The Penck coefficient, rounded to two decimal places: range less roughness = 0.83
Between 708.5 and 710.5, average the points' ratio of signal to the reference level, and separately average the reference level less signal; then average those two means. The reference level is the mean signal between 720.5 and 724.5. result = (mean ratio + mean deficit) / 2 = 0.481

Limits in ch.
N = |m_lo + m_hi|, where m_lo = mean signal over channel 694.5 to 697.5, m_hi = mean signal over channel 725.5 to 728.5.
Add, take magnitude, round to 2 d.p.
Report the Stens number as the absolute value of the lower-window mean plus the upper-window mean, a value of 4.50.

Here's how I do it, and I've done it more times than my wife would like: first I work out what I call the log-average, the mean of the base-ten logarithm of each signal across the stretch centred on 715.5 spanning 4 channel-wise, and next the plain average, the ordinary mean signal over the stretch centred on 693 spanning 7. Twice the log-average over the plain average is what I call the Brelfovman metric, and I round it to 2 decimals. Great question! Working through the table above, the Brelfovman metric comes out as 0.41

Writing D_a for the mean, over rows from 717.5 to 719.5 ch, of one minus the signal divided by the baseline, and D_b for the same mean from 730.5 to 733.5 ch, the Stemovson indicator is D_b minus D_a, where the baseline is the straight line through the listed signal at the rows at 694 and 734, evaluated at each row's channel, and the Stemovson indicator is 0.097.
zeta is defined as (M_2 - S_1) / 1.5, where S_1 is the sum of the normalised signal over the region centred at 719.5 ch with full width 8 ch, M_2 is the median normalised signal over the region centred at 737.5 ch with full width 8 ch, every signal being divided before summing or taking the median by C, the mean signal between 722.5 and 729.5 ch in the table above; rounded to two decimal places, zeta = -4.63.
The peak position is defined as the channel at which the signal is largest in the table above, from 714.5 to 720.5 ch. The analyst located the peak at 716 ch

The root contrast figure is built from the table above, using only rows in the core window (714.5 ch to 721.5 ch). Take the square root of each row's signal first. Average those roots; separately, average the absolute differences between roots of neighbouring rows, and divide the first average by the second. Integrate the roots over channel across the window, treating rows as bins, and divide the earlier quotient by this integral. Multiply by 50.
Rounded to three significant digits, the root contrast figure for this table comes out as 712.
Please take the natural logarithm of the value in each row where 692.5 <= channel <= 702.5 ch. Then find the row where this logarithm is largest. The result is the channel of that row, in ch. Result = 701 ch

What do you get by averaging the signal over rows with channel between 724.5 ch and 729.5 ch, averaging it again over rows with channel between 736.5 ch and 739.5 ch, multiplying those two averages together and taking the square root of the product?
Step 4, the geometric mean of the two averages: 2.29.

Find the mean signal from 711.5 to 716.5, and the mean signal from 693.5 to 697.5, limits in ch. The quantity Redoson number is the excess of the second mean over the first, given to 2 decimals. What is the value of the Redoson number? -0.27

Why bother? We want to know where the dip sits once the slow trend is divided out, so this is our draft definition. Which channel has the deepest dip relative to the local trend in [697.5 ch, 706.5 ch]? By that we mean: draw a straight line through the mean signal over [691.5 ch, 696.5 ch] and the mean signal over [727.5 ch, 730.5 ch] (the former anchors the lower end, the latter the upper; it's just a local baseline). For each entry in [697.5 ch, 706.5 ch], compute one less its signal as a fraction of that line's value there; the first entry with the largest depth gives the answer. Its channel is 703 ch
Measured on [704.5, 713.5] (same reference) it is 713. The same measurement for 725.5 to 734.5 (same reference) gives 733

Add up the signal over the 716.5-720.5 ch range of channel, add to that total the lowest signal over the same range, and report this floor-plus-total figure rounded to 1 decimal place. 11.3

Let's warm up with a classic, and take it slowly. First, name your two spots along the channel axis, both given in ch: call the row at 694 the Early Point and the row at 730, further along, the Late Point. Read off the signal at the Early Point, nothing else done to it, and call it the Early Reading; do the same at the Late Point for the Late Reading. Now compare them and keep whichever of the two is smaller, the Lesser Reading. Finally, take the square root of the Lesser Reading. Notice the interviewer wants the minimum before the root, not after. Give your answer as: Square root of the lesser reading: 1.32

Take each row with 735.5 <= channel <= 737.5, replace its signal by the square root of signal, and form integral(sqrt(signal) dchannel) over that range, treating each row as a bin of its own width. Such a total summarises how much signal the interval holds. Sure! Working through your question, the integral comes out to 3.03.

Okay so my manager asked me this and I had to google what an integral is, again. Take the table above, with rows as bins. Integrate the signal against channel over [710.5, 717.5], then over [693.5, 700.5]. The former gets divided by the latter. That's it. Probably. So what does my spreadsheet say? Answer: 1.06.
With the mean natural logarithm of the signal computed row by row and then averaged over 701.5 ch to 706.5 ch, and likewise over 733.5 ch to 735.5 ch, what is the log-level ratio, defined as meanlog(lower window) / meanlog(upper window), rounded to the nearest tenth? 1.1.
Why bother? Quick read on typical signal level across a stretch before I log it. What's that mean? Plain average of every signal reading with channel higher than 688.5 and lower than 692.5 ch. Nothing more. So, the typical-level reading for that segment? 1.72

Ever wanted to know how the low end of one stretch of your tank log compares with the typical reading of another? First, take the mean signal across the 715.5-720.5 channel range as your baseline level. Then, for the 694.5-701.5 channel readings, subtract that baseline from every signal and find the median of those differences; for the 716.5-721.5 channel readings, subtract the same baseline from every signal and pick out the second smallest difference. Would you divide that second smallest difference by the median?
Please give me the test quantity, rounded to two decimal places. -0.11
